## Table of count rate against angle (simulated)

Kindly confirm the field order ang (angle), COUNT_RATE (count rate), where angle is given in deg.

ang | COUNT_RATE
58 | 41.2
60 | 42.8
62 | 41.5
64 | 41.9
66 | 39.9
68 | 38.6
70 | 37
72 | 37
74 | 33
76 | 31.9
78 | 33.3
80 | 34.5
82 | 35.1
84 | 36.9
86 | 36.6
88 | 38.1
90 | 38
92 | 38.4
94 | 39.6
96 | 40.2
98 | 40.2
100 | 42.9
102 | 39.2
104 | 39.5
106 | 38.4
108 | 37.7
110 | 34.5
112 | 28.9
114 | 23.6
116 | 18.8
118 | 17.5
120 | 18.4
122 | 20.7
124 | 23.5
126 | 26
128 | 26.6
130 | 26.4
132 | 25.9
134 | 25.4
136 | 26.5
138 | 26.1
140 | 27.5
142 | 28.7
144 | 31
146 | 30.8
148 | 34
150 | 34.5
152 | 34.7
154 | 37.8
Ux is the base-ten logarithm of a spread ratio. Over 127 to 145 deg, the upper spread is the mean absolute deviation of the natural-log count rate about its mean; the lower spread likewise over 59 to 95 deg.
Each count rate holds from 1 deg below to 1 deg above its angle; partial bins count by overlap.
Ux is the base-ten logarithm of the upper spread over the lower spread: -0.14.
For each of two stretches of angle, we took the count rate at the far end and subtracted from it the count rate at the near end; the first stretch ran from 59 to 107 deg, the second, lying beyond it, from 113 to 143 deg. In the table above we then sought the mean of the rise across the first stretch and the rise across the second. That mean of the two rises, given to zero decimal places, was 0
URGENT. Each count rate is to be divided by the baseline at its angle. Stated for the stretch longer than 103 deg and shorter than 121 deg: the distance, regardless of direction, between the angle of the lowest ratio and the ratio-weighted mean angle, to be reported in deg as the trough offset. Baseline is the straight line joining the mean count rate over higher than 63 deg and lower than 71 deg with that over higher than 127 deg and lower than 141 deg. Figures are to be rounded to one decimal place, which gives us 7.4 deg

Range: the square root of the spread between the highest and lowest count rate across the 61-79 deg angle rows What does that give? 3.16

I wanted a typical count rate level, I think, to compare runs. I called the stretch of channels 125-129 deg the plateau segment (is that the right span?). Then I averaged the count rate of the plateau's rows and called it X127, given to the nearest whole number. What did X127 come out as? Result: 26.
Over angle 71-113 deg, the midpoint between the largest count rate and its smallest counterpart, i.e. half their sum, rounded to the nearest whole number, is 36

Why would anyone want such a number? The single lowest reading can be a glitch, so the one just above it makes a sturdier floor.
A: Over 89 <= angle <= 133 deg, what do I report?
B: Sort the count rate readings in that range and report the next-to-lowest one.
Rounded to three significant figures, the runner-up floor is 18.4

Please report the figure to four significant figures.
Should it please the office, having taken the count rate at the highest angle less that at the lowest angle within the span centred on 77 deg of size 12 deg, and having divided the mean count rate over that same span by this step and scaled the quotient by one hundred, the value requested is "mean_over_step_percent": -1796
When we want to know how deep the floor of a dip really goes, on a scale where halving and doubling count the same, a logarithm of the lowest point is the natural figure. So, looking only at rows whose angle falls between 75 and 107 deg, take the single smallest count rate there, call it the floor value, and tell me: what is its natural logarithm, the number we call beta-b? 3.46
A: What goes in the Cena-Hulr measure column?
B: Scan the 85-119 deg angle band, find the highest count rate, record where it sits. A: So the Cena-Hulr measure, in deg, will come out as 100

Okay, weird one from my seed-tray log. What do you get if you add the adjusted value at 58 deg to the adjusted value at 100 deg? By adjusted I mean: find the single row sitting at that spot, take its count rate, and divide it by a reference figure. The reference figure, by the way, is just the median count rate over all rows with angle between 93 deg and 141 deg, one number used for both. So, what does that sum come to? 3.2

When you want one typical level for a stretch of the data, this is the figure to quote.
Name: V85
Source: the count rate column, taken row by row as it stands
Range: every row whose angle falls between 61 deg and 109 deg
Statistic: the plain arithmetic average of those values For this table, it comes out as 38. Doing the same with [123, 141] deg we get 26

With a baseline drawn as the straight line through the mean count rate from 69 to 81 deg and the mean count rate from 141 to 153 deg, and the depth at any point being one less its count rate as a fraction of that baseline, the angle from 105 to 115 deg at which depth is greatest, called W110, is 114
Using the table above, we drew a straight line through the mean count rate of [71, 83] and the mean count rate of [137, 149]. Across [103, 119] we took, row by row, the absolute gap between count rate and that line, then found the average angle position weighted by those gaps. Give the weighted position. 112.5 deg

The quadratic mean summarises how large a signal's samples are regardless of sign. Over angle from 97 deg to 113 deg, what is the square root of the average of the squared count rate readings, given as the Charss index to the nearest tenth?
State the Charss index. 37.9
